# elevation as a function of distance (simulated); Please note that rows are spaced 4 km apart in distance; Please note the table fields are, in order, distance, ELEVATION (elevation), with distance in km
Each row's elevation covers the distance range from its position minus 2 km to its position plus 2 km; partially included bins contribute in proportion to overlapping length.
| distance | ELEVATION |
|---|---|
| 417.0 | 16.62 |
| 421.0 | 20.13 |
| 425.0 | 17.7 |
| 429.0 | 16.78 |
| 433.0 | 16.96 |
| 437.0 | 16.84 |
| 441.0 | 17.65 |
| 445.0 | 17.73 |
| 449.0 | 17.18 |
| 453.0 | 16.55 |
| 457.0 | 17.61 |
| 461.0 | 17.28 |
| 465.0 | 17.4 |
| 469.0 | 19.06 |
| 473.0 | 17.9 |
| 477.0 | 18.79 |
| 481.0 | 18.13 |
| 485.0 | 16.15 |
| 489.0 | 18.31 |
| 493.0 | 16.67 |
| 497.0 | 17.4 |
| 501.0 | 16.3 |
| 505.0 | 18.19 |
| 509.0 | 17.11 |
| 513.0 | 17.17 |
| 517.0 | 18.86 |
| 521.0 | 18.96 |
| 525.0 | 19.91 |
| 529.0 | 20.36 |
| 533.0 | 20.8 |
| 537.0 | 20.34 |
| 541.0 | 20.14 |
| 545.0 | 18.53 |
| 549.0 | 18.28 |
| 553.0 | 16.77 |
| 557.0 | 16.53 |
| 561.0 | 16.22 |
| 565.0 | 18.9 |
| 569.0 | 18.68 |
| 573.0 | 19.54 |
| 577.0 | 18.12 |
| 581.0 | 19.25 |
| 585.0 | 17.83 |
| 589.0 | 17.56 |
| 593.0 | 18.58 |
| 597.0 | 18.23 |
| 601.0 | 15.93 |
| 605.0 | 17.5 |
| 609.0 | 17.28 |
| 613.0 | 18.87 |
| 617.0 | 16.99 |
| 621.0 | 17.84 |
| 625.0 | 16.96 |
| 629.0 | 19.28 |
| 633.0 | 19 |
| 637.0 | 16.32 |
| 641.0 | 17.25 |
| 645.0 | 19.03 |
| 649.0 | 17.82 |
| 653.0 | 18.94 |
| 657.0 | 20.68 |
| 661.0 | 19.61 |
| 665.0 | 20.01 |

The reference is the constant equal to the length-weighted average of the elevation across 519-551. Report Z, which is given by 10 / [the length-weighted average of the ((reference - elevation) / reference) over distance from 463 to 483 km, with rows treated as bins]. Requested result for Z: 140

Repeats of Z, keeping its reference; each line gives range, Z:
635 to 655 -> 110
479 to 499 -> 84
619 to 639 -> 110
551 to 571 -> 88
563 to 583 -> 256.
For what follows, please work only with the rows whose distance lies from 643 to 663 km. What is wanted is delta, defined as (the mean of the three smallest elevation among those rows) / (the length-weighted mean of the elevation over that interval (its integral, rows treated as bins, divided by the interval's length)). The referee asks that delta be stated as 0.97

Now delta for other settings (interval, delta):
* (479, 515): 0.95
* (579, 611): 0.95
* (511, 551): 0.93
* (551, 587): 0.92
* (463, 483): 0.98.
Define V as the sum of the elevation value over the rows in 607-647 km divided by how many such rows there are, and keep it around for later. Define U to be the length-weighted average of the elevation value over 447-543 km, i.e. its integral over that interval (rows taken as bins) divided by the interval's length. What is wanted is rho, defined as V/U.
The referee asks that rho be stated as 0.98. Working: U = 18.2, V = 17.9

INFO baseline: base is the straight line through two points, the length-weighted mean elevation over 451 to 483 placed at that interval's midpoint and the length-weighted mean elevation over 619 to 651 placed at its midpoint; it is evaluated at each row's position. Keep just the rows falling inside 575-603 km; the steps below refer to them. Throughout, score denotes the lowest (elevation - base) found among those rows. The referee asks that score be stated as -1.99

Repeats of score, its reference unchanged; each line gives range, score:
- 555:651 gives -1.99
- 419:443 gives -1.04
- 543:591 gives -1.67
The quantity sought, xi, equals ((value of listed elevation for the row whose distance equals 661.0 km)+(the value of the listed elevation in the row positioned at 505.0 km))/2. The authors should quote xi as 18.9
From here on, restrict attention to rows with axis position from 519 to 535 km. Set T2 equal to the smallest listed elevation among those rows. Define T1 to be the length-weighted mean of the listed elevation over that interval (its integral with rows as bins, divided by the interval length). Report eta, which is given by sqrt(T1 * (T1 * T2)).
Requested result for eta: 87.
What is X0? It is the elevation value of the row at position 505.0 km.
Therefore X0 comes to 18.19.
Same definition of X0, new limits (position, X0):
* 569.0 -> 18.68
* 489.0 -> 18.31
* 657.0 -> 20.68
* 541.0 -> 20.14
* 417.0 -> 16.62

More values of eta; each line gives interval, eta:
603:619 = 73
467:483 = 78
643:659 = 81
